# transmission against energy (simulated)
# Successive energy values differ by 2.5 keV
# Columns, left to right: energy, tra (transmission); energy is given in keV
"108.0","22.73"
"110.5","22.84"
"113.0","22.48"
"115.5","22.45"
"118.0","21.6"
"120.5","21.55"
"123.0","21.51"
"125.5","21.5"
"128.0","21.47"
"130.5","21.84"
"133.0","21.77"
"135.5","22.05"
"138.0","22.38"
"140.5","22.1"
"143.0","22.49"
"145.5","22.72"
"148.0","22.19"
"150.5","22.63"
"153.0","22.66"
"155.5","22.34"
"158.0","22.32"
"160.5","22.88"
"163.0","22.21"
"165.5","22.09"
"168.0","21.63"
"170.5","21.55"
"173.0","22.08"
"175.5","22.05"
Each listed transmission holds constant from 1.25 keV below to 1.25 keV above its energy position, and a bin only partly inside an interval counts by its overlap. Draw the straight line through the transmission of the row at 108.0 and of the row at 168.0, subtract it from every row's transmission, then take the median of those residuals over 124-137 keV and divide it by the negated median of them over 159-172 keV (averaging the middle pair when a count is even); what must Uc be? 1.2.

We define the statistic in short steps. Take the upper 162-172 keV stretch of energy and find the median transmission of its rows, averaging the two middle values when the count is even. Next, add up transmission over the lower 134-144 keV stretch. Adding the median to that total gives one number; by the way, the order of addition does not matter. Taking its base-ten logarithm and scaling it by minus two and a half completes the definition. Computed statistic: -5.11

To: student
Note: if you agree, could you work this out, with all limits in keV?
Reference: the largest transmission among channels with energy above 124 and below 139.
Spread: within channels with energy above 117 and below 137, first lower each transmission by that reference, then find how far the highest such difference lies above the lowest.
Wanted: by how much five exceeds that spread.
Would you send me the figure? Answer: 4.4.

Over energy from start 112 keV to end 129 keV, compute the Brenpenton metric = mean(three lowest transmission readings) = 21.5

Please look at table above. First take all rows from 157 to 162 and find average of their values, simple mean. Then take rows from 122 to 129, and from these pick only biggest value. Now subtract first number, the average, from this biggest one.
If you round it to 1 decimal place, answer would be -1.1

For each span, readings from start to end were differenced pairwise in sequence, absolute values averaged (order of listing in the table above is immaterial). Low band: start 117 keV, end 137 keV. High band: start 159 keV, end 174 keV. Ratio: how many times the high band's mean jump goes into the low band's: 0.33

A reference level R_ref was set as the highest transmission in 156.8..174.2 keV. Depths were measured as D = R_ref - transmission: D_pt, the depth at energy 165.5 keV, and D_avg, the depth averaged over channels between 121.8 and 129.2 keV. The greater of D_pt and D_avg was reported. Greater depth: 1.4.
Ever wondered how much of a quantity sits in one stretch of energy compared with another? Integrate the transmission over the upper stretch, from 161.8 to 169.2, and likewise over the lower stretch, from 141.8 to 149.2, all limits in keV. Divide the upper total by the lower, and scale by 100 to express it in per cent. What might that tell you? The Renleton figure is 98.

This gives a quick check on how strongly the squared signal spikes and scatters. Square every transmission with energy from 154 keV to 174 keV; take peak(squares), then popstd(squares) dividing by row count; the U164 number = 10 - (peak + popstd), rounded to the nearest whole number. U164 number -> -531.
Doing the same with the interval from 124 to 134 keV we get -474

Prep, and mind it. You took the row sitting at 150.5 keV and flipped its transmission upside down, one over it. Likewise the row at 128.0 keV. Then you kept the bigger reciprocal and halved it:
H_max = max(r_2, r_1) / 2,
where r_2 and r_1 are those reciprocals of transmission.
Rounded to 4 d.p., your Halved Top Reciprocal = 0.0233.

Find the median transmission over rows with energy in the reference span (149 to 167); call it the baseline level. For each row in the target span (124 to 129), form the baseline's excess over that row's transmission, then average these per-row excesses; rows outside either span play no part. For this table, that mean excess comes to 0.9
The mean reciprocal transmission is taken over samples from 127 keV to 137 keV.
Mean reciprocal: 0.0459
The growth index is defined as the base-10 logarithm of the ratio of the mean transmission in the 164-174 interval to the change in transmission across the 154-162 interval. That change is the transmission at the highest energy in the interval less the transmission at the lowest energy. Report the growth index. 1.61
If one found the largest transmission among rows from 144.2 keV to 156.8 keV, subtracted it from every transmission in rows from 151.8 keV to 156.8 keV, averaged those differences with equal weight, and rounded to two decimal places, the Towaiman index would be -0.22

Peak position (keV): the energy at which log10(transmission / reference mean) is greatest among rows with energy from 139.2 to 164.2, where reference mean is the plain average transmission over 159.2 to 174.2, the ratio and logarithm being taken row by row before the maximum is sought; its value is 160.5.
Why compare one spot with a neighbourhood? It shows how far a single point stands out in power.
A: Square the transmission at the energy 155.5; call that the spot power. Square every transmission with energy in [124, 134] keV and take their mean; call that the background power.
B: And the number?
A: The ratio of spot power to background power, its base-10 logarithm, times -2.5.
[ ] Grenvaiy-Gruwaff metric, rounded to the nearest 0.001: -0.069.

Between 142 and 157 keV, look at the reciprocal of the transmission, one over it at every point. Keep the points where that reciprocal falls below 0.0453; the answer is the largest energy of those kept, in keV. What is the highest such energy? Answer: 155.5 keV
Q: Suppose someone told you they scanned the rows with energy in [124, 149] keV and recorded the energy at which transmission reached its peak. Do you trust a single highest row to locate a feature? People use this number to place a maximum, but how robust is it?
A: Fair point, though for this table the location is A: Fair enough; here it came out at 145.5 keV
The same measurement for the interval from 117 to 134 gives 130.5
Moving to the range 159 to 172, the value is 160.5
